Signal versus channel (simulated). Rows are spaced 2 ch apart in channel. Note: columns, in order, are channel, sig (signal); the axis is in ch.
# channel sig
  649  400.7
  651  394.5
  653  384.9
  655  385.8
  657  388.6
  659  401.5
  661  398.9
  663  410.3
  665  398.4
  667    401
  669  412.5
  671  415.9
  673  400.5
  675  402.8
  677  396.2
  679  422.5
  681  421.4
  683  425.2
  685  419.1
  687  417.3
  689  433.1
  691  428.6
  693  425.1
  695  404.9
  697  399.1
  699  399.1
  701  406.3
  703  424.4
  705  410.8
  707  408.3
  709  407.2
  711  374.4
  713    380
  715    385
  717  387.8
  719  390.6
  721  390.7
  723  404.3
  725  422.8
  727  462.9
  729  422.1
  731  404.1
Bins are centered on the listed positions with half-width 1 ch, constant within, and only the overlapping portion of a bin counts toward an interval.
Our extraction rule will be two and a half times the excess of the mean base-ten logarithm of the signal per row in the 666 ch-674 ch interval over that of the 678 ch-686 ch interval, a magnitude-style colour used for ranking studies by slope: -0.038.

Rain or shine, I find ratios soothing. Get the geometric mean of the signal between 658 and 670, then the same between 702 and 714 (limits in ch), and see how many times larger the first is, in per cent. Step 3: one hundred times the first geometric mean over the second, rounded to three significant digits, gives 101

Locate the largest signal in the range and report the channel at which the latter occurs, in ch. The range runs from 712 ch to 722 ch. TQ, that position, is 721 ch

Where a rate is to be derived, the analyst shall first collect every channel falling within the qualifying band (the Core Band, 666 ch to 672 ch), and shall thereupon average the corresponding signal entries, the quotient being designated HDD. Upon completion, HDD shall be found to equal 410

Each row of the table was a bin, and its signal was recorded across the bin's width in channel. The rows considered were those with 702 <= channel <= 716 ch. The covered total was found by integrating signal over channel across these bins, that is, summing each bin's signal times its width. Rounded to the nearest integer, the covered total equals 5580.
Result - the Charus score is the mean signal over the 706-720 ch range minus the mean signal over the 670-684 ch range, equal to -22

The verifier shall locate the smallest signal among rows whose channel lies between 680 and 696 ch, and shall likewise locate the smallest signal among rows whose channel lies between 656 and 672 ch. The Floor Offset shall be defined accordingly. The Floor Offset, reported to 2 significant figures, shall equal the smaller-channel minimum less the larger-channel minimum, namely -16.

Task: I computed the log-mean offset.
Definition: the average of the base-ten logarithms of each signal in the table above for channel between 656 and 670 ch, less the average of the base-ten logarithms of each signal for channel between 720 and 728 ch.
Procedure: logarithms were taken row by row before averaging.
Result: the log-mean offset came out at -0.019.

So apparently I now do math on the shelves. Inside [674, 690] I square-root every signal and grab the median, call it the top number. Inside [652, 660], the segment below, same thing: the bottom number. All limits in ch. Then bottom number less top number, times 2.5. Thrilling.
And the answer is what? -2.1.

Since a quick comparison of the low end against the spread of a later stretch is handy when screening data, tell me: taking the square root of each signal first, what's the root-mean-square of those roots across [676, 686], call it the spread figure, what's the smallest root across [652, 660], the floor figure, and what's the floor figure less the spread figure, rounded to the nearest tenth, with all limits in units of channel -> -0.8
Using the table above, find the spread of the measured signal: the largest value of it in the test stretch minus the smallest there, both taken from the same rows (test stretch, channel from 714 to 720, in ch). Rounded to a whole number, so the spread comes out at 6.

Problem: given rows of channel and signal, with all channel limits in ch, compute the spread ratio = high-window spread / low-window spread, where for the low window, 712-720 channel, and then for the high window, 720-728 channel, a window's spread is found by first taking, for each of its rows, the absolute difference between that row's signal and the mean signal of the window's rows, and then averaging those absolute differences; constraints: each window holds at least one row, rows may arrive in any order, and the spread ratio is 6.8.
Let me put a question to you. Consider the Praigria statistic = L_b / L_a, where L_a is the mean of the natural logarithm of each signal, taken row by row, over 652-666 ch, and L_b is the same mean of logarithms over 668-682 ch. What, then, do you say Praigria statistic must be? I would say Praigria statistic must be 1.01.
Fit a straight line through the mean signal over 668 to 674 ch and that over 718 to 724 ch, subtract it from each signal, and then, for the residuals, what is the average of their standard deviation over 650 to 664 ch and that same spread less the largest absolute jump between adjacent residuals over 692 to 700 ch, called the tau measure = 0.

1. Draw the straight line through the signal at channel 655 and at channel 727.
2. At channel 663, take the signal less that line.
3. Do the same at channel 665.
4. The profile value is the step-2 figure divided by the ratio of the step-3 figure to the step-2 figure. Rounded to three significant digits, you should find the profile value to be 134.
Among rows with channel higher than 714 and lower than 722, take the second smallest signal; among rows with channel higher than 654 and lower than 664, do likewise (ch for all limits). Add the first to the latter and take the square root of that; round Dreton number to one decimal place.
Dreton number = 27.9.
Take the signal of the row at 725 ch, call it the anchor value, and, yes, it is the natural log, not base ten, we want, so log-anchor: 6.05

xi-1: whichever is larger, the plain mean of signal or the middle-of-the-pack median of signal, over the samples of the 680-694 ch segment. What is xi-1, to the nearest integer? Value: 425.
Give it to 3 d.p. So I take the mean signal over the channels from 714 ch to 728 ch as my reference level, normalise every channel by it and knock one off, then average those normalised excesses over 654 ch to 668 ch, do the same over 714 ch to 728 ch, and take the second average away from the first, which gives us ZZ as -0.021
